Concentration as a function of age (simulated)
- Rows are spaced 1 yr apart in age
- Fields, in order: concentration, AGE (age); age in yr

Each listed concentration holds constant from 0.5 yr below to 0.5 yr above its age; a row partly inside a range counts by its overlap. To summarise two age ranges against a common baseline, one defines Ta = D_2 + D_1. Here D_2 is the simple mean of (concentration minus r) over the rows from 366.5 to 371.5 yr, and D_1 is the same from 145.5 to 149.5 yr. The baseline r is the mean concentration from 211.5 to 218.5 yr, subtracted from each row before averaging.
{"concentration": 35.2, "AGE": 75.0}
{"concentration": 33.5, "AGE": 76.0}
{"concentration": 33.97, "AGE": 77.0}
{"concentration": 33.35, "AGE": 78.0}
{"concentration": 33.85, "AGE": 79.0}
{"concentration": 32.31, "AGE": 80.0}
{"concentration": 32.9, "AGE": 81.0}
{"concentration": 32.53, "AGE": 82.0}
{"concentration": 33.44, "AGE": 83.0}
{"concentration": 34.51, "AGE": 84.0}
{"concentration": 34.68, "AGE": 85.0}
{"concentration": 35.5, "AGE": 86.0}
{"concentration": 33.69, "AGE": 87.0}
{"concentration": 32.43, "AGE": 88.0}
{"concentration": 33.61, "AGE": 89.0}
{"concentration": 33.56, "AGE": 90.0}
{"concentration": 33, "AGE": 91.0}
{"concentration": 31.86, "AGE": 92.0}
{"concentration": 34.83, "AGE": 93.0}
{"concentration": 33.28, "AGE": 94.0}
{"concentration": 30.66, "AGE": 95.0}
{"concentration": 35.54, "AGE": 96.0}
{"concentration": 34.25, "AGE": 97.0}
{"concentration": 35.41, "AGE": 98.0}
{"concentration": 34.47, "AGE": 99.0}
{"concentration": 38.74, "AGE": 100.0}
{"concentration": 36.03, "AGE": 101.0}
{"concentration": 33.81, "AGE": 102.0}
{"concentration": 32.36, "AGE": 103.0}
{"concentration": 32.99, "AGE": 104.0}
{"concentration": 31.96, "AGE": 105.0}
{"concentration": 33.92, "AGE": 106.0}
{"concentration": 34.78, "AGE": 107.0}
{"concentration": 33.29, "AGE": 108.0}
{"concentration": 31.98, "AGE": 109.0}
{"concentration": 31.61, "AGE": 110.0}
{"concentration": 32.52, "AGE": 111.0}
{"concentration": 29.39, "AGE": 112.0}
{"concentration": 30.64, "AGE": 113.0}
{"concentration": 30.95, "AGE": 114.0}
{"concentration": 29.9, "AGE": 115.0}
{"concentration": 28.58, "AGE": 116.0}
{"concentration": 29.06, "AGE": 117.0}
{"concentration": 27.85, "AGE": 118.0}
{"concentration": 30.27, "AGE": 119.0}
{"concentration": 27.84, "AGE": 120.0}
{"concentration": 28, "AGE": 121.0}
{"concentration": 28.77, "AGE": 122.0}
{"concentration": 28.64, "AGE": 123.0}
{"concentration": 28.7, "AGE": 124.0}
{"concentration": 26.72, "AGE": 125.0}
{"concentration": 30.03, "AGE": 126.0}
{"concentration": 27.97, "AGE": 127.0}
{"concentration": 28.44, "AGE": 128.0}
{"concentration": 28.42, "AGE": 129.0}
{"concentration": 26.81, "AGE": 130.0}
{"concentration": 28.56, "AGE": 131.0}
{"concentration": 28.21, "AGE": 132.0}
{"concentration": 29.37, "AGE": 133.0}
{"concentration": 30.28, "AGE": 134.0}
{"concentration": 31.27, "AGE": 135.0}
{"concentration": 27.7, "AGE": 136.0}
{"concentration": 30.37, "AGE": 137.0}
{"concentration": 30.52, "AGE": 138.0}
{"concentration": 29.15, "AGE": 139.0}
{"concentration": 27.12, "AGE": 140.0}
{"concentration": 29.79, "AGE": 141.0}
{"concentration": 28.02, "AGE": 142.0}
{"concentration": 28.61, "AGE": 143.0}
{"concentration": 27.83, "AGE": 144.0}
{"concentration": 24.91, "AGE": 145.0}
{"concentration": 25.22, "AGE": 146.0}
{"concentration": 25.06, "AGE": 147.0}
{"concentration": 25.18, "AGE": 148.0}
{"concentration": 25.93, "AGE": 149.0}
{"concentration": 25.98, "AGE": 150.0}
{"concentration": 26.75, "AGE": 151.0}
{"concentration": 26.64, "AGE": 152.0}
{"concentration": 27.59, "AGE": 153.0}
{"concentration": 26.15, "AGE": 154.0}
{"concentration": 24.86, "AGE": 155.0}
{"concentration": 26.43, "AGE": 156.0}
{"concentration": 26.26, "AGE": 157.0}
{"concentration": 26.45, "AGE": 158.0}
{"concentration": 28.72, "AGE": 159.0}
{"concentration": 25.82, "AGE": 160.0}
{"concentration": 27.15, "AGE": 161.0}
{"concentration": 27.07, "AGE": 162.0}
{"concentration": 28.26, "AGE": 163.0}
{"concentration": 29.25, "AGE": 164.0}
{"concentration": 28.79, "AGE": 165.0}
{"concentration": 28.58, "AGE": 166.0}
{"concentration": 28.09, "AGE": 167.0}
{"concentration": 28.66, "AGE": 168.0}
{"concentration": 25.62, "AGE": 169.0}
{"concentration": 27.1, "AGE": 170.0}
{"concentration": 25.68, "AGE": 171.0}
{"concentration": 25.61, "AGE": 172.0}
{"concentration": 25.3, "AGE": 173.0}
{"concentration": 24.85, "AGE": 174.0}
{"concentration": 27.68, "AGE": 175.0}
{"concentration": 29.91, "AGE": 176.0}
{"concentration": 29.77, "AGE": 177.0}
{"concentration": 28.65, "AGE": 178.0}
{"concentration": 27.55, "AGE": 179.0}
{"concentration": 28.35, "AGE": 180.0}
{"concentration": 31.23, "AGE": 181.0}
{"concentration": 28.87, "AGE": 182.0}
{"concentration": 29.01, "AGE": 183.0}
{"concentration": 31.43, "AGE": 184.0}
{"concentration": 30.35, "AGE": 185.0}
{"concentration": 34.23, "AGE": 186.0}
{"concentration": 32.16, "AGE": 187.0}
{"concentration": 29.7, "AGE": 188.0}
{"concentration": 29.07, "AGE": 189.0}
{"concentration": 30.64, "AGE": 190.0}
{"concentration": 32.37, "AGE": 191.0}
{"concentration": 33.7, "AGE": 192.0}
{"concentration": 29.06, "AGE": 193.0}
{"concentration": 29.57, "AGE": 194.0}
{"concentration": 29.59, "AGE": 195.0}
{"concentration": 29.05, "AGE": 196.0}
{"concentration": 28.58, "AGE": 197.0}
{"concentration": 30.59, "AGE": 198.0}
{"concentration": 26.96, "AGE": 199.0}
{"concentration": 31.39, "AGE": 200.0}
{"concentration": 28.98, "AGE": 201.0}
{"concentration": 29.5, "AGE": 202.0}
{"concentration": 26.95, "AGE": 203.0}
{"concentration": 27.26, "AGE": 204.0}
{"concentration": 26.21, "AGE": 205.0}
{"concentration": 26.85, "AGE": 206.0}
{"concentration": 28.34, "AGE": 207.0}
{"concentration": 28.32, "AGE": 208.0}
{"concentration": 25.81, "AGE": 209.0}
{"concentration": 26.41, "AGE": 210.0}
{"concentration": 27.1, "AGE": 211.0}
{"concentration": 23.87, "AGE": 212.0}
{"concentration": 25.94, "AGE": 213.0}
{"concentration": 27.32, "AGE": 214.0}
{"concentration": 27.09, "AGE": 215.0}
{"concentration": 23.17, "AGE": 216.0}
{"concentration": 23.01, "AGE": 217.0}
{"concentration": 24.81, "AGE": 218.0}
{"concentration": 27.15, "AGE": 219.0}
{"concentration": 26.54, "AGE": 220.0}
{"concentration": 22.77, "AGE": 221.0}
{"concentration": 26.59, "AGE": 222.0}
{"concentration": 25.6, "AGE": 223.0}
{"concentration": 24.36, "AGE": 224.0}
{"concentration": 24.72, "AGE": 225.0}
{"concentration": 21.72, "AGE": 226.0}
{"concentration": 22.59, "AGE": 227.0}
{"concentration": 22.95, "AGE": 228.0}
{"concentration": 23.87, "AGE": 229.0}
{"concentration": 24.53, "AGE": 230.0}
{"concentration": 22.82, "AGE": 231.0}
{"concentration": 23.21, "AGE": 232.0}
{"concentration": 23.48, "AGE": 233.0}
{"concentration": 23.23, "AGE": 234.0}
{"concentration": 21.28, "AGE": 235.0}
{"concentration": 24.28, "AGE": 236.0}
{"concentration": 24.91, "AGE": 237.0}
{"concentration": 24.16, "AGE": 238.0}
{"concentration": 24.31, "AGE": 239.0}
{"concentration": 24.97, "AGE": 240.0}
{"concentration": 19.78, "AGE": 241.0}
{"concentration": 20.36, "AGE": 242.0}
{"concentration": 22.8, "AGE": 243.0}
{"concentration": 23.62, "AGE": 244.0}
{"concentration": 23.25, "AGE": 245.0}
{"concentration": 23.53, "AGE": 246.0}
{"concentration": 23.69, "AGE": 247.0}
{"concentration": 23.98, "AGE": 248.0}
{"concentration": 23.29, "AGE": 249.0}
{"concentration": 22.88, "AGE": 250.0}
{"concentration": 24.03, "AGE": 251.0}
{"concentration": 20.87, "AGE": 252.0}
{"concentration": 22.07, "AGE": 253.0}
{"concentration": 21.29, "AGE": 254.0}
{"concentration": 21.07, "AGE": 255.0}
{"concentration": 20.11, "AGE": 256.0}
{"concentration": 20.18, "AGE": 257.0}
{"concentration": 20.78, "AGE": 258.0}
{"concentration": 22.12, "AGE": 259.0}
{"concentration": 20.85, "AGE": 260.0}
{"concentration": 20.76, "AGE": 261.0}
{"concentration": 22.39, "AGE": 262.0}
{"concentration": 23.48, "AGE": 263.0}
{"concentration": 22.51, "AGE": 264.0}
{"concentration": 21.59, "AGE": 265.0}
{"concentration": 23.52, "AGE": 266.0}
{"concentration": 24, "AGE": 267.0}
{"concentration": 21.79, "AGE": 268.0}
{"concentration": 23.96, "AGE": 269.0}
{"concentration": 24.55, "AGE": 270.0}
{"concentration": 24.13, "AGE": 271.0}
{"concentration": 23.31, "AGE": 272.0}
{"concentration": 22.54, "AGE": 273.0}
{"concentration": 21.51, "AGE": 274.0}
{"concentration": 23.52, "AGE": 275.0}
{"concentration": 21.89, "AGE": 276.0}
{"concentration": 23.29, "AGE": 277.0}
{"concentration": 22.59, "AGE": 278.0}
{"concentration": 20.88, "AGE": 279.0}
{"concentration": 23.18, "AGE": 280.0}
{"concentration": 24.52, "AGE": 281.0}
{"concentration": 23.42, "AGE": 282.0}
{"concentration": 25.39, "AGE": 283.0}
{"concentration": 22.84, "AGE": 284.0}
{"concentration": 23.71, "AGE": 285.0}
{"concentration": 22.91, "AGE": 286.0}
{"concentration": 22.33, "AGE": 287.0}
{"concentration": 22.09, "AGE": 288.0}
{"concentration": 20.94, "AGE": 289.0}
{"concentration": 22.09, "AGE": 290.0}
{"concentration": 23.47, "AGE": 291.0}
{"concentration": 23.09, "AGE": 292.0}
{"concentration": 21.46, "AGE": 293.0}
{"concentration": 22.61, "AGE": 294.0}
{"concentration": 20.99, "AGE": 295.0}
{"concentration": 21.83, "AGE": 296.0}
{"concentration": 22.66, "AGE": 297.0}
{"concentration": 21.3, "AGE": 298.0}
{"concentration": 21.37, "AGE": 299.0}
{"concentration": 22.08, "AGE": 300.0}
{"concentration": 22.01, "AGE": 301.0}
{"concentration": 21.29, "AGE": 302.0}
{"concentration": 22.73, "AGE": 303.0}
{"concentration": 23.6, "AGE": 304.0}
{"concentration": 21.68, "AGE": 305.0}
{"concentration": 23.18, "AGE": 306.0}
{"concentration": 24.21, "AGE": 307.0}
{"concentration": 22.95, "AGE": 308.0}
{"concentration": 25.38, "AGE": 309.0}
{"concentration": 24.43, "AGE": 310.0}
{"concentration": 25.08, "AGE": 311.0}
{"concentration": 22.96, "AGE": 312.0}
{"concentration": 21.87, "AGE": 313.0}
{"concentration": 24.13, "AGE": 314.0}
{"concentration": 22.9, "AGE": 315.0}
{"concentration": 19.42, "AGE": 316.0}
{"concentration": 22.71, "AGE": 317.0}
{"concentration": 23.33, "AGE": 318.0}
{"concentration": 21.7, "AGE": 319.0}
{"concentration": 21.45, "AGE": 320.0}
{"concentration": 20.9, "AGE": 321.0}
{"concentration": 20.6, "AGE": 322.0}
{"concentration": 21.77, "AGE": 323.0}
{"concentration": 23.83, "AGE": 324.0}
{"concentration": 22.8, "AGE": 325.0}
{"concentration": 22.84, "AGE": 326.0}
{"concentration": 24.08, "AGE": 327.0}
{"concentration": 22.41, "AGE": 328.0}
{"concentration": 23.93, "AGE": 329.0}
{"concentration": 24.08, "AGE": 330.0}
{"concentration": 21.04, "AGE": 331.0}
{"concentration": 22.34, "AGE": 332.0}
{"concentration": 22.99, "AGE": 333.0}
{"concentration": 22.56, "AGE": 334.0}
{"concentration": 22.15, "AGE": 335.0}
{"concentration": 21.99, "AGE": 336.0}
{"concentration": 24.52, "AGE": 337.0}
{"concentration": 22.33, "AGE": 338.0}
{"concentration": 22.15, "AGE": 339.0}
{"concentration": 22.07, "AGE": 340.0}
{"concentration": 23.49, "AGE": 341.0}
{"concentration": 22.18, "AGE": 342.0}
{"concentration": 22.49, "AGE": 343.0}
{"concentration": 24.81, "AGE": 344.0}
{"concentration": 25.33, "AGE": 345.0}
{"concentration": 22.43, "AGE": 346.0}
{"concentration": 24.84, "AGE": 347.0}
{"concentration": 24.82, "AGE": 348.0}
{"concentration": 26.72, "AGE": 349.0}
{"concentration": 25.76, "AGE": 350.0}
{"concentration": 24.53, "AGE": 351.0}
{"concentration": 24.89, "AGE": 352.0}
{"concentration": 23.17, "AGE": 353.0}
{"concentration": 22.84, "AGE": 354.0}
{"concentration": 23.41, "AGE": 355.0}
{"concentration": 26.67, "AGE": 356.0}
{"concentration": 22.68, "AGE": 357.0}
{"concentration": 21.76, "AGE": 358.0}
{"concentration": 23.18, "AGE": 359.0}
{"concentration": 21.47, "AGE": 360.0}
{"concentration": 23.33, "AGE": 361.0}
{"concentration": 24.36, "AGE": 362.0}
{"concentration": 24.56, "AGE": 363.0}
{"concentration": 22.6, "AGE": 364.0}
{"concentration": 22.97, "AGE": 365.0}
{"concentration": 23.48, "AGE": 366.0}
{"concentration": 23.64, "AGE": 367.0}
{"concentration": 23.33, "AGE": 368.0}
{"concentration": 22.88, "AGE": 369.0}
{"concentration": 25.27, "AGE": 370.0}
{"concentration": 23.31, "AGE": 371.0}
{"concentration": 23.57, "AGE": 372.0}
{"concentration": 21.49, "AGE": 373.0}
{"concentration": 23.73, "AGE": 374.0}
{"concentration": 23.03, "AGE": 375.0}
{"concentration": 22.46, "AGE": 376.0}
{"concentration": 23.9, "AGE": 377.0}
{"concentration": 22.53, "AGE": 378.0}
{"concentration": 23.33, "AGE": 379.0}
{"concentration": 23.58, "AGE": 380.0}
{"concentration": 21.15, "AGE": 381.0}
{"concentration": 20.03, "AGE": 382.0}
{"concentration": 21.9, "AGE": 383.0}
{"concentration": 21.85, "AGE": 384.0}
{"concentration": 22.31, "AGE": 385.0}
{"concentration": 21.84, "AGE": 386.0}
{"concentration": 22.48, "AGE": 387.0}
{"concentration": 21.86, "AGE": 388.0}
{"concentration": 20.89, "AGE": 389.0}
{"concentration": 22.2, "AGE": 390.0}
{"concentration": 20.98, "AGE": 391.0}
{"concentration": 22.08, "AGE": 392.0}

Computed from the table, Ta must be -1.0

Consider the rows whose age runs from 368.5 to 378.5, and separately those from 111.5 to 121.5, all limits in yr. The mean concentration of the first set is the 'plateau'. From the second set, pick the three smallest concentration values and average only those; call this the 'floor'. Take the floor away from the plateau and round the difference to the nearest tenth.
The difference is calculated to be -4.7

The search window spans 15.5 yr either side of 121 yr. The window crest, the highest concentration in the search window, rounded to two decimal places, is 34.78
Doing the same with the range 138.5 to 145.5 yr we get 29.79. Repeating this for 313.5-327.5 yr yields 24.13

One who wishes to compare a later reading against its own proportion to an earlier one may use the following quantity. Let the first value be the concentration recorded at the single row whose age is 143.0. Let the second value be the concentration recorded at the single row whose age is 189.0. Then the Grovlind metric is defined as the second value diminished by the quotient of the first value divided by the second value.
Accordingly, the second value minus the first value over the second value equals 28.1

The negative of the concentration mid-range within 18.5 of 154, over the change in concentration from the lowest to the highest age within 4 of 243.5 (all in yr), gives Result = 22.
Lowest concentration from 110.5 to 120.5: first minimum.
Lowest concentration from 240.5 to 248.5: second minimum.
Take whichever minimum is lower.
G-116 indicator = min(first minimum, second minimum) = 19.8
